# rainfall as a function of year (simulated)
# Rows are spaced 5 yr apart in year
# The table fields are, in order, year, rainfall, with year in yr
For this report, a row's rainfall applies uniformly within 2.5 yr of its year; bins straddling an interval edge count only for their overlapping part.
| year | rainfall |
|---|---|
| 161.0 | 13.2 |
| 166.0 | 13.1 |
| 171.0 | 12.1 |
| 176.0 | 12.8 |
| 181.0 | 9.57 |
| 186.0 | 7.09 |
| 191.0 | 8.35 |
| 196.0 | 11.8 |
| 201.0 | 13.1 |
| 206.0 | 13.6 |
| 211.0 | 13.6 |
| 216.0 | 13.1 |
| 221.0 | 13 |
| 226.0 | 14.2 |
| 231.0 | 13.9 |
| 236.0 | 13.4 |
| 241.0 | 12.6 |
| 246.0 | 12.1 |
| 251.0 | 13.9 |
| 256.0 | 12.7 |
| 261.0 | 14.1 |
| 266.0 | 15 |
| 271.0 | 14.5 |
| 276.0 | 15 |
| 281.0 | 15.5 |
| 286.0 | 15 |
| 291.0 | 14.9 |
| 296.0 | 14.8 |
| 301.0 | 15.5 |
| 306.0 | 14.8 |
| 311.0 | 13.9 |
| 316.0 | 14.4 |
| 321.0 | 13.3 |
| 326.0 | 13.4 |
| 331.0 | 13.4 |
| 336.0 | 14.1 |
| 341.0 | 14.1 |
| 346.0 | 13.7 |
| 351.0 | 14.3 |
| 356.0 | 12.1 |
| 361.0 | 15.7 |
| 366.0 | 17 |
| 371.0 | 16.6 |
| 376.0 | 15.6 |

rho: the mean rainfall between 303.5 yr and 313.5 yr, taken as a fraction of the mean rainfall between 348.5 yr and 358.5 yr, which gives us 1.09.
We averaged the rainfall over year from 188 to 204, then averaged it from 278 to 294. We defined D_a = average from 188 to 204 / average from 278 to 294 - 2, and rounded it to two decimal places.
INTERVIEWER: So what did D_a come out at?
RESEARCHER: -1.27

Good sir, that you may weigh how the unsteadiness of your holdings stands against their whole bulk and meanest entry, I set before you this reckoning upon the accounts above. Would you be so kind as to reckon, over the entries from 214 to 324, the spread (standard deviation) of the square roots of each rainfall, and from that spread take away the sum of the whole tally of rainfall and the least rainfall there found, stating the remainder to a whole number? -322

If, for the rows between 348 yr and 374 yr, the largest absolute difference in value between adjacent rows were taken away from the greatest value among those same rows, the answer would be 13.4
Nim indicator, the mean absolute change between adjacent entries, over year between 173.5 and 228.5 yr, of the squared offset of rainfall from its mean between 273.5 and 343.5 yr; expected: 10.8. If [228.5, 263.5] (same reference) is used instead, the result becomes 2.7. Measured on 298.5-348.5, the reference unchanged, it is 0.5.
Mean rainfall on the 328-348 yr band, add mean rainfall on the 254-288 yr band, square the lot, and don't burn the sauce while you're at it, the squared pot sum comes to 805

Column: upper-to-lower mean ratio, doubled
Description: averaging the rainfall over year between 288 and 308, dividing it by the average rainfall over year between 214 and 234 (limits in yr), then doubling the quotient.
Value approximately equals 2.21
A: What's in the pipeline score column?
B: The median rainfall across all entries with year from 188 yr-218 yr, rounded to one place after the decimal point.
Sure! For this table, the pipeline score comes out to 13.1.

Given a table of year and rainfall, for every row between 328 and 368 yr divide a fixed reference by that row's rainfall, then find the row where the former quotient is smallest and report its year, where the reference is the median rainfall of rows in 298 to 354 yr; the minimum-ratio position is 366.0 yr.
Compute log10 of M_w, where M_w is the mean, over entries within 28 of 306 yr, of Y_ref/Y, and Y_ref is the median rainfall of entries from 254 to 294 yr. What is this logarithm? 0.016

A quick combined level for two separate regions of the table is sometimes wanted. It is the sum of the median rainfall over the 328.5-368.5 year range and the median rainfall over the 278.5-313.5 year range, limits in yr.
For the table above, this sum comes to 29.0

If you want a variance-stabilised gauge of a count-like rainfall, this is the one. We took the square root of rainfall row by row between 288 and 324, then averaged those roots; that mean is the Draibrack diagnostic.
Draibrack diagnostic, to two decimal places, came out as 3.81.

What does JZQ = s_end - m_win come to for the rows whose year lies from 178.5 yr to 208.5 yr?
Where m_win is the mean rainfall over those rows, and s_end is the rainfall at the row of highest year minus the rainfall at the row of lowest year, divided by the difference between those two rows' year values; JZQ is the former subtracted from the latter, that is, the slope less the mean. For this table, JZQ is -10.4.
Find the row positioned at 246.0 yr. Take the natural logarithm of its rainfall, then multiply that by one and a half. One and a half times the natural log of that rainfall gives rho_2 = 3.74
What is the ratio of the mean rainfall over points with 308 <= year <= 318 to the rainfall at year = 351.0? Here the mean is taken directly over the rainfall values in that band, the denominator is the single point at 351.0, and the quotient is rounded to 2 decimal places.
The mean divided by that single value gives 0.99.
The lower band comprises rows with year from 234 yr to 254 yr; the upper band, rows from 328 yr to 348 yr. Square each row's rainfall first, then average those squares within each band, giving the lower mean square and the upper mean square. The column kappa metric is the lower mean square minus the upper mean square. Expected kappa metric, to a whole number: -22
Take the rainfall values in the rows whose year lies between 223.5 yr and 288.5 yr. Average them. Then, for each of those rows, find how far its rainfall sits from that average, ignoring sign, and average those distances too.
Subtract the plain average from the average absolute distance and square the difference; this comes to 173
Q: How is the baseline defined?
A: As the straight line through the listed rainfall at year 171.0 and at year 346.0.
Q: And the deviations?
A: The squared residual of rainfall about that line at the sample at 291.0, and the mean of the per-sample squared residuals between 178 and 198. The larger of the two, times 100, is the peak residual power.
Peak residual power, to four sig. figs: 1228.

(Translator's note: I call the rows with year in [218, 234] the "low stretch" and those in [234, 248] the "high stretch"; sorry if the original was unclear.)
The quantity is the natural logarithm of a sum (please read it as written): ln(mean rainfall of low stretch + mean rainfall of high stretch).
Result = 3.27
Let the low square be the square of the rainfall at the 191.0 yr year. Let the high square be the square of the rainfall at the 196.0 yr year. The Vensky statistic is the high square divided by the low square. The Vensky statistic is 2.0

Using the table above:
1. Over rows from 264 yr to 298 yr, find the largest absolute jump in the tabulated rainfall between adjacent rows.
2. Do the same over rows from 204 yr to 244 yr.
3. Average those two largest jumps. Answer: 0.85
